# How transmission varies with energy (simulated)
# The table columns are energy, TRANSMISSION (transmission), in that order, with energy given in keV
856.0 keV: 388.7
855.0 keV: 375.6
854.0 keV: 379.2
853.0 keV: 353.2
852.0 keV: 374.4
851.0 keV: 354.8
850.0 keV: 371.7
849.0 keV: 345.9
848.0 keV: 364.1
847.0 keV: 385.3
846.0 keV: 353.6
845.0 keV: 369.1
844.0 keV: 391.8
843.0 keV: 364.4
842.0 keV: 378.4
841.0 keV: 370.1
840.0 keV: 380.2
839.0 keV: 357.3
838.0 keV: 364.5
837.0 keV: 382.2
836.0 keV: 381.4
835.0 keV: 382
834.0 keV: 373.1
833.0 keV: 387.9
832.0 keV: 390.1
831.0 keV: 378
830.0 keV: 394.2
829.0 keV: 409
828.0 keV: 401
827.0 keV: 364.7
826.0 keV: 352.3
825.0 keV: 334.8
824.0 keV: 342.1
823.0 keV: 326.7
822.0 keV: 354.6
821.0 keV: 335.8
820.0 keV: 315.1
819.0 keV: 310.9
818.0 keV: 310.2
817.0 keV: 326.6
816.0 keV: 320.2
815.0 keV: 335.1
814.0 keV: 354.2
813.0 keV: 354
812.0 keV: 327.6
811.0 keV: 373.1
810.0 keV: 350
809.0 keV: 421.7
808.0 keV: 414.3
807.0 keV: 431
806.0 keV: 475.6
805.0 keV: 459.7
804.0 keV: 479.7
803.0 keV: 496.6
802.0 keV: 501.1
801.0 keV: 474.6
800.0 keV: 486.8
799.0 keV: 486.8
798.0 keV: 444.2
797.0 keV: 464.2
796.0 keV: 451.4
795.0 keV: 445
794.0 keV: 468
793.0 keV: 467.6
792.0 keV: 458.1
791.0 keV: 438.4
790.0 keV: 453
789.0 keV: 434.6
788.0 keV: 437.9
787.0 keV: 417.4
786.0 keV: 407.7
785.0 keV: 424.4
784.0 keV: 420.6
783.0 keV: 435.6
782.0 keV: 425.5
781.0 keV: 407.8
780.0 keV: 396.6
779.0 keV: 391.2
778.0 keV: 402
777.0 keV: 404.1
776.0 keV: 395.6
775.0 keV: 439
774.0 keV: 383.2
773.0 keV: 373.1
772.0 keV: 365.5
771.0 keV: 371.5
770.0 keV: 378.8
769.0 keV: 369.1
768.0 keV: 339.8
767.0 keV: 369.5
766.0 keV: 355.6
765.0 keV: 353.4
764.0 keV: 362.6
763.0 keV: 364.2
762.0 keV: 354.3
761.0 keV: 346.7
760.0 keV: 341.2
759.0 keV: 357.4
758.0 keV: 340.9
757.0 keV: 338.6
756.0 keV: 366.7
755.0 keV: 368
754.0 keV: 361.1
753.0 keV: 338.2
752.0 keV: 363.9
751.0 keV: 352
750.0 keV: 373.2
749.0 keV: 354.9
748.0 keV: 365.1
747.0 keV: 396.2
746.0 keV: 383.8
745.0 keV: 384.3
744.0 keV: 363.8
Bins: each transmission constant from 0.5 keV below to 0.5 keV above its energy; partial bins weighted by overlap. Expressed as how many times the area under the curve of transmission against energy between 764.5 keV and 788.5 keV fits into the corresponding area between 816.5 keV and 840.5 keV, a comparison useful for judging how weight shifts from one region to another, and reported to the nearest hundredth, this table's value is 0.91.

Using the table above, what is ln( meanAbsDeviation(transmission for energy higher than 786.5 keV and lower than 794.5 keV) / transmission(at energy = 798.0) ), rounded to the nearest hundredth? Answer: -3.40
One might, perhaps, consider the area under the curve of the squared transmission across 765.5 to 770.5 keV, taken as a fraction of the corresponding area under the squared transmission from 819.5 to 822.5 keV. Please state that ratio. 1.95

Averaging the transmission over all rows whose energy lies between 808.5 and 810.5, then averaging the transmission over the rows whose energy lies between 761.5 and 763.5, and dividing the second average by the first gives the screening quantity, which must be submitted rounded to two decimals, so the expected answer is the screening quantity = 0.93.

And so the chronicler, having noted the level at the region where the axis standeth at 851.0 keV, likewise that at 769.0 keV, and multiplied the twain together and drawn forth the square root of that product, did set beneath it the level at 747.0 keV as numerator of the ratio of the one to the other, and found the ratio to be 1.09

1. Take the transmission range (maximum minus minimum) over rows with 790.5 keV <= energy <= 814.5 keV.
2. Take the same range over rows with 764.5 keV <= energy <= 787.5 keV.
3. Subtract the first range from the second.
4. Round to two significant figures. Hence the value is -74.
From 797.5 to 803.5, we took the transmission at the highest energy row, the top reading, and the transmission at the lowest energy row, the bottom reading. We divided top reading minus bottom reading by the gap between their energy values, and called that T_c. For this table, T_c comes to 10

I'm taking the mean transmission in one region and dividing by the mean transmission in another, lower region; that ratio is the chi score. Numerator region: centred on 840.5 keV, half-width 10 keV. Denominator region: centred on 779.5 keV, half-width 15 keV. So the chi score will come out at 0.92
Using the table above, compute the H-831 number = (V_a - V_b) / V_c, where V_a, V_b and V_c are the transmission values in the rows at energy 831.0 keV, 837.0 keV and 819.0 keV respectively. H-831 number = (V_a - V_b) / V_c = -0.01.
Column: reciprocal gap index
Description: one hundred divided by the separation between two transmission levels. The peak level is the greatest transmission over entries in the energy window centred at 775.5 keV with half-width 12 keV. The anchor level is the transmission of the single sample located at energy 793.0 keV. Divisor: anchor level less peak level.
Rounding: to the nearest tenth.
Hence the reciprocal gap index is 3.5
